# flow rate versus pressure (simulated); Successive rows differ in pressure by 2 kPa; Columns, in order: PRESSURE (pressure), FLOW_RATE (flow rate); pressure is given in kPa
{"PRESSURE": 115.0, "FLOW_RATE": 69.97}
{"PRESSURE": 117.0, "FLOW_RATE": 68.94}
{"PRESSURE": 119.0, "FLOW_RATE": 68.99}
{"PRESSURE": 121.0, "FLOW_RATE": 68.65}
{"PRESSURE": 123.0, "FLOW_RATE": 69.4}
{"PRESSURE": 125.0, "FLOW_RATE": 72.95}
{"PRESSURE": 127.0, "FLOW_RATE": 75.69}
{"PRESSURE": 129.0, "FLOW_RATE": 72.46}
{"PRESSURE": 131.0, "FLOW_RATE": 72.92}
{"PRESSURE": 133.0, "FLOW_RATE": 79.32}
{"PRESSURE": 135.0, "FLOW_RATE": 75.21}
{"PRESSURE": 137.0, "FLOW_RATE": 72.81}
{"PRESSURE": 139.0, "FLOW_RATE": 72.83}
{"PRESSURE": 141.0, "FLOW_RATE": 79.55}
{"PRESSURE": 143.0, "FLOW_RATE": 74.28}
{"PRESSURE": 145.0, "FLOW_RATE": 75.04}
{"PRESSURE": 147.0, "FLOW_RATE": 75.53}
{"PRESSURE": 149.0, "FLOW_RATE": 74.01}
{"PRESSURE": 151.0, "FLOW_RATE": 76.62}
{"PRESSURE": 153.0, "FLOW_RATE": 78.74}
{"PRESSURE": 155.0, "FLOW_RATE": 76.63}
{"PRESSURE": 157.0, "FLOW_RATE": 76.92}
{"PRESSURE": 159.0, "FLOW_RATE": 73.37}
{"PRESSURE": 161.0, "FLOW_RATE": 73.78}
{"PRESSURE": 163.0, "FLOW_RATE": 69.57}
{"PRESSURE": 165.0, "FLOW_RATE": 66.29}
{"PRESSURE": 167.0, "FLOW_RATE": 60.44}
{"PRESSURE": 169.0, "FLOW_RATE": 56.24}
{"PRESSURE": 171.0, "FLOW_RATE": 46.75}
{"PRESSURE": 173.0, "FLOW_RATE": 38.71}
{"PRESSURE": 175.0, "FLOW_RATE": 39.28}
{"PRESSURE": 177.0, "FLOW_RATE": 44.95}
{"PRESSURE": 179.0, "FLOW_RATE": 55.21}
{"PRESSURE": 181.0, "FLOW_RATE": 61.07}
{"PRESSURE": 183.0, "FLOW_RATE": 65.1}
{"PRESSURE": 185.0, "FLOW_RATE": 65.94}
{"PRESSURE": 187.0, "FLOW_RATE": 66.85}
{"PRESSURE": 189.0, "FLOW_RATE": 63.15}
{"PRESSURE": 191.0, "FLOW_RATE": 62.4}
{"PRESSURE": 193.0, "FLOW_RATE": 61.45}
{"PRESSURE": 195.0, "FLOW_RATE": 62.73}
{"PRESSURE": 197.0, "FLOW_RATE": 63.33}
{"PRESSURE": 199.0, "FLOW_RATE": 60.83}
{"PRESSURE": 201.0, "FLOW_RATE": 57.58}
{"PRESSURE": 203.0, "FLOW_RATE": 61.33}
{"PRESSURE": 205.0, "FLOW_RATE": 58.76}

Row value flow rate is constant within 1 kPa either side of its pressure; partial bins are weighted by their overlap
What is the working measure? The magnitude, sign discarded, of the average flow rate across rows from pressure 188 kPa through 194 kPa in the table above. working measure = 62.3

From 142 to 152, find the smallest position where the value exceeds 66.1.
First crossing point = 143.0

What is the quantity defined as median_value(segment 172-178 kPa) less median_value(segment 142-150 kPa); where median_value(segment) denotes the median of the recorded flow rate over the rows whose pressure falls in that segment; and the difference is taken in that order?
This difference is -35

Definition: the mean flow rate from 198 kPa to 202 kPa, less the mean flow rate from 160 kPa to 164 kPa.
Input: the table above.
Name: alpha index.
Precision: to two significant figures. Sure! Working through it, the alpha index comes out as -12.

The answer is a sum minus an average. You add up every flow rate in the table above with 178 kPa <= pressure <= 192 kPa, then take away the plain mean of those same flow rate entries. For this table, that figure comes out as 377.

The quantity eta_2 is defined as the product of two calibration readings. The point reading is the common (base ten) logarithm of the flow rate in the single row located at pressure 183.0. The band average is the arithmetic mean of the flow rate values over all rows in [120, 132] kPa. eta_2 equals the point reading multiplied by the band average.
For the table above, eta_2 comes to 131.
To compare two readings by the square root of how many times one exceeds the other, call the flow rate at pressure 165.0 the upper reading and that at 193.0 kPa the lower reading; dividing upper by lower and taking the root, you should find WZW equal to 1.04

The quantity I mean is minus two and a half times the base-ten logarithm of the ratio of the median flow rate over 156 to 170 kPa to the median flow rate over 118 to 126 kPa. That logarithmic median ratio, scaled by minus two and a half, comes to 0.0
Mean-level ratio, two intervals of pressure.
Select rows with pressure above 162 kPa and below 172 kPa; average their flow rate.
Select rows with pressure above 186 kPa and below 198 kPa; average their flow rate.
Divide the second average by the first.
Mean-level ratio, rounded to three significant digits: 1.06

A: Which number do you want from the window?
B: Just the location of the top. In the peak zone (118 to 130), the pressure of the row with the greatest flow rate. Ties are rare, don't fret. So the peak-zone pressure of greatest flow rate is 127.0 kPa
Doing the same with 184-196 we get 187.0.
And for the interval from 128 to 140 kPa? 133.0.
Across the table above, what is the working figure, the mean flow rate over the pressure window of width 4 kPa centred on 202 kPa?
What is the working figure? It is 59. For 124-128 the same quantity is 74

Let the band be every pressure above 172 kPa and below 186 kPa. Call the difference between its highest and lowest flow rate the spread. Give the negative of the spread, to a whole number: -27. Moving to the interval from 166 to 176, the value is -22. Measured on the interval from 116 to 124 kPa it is -1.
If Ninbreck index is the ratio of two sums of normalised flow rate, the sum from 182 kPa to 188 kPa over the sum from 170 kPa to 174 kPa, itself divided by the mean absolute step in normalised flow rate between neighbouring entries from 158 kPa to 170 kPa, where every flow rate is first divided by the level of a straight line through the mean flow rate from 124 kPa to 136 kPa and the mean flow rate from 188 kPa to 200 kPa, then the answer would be 49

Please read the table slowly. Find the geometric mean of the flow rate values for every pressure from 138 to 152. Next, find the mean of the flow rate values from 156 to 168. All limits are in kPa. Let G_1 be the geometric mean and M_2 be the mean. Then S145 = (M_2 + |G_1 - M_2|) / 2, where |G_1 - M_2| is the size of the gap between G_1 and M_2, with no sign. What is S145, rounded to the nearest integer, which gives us 38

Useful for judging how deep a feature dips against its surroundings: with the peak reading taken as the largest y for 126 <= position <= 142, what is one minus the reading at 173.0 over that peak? 0.51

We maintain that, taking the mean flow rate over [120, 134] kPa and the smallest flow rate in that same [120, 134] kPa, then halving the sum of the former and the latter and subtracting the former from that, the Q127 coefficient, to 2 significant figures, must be -2.2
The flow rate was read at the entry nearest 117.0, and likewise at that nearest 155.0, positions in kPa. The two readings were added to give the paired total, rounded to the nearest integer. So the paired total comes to 146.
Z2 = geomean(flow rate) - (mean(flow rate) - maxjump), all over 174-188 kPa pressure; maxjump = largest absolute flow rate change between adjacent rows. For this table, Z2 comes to 9.3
